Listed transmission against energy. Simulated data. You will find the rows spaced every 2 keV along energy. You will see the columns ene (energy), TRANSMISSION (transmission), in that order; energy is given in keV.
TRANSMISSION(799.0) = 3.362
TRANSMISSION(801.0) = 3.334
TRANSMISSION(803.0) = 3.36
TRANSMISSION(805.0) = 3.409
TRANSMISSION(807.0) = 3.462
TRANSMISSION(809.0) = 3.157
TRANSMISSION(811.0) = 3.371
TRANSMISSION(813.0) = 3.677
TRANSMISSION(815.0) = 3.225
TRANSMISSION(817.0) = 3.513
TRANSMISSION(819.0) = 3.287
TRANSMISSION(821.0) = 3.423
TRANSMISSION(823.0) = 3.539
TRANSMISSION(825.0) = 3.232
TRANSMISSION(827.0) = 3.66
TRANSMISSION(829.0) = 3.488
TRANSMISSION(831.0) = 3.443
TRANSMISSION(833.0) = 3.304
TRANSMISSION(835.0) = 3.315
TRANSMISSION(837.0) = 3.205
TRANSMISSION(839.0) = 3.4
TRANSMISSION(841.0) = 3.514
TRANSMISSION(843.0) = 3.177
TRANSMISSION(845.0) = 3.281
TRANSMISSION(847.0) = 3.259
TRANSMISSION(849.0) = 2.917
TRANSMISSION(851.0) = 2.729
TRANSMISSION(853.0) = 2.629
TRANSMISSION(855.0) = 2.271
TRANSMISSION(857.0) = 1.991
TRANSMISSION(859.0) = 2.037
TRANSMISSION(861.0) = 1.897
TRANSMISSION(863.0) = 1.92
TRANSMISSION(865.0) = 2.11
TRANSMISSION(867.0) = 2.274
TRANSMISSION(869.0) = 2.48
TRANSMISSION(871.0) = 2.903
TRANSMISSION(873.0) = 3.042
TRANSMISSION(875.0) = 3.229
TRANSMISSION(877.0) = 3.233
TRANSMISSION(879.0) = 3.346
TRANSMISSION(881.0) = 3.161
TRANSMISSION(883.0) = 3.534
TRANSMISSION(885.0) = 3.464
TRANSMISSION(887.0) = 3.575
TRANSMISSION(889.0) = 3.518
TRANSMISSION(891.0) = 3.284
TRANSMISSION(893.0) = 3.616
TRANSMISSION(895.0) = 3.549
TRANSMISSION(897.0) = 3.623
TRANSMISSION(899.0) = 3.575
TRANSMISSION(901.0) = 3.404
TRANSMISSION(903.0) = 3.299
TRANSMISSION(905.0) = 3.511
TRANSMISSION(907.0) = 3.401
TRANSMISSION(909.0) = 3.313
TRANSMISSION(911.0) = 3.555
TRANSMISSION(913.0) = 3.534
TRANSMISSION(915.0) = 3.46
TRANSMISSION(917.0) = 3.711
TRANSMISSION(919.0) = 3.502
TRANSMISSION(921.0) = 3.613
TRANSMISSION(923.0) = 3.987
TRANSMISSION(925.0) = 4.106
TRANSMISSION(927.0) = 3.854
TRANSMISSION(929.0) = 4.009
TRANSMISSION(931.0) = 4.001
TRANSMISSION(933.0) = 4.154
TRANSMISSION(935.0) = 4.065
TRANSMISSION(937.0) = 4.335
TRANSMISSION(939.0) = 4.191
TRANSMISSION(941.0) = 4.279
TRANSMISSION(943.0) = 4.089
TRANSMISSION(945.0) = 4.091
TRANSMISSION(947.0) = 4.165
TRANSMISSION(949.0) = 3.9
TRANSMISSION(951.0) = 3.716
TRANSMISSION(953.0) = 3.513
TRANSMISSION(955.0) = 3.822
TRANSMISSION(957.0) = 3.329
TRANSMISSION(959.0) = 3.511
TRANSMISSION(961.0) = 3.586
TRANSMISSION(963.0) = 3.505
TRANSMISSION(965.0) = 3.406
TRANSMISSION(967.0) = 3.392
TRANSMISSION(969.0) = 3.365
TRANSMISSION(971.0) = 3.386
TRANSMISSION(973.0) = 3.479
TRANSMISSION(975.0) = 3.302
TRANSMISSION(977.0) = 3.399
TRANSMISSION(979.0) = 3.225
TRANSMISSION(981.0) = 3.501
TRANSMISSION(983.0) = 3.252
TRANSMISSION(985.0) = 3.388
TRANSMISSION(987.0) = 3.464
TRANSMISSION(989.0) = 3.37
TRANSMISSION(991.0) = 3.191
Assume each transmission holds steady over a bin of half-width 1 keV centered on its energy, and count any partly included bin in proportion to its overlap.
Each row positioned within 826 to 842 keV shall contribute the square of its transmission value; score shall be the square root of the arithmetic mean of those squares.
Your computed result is 3.42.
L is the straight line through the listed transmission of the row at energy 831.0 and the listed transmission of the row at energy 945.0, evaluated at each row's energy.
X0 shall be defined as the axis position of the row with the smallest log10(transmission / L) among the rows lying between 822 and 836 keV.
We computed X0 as 825.0 keV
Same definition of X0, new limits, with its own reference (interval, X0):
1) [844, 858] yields 857.0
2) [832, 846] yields 843.0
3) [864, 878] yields 865.0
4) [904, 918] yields 909.0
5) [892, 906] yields 903.0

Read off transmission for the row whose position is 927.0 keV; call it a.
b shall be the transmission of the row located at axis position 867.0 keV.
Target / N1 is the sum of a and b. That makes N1 6.13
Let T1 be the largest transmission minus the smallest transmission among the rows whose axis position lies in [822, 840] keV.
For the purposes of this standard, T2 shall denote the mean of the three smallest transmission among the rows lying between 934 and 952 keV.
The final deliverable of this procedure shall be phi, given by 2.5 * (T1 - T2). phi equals -8.6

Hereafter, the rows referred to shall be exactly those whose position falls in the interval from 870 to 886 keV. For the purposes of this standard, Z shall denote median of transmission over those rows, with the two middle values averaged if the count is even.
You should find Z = 3.23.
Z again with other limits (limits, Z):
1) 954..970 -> 3.46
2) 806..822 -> 3.40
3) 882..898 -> 3.54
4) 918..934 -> 3.99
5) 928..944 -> 4.12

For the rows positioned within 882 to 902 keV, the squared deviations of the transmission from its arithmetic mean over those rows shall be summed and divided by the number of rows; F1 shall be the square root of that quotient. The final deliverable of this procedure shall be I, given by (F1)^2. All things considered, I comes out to 0.01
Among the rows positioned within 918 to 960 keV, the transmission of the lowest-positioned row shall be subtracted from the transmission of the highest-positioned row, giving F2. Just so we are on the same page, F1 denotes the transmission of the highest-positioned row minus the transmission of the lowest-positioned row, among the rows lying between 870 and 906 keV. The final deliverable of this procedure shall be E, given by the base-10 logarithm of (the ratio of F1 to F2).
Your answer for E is 1.8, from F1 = 0.6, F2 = 0.0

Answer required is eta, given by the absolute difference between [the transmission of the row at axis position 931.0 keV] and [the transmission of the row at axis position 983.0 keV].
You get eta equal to 0.7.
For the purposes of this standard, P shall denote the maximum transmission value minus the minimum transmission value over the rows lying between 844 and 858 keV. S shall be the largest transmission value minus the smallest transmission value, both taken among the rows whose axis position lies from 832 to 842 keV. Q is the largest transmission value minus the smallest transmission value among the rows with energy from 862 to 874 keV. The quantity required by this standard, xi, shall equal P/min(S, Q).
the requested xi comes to 4.2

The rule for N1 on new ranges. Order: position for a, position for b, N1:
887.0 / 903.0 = 6.87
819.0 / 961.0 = 6.87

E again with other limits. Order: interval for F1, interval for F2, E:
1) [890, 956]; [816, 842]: 2.7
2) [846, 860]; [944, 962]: 0.4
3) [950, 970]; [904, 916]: 0.8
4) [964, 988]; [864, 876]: -1.3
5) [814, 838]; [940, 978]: -1.6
